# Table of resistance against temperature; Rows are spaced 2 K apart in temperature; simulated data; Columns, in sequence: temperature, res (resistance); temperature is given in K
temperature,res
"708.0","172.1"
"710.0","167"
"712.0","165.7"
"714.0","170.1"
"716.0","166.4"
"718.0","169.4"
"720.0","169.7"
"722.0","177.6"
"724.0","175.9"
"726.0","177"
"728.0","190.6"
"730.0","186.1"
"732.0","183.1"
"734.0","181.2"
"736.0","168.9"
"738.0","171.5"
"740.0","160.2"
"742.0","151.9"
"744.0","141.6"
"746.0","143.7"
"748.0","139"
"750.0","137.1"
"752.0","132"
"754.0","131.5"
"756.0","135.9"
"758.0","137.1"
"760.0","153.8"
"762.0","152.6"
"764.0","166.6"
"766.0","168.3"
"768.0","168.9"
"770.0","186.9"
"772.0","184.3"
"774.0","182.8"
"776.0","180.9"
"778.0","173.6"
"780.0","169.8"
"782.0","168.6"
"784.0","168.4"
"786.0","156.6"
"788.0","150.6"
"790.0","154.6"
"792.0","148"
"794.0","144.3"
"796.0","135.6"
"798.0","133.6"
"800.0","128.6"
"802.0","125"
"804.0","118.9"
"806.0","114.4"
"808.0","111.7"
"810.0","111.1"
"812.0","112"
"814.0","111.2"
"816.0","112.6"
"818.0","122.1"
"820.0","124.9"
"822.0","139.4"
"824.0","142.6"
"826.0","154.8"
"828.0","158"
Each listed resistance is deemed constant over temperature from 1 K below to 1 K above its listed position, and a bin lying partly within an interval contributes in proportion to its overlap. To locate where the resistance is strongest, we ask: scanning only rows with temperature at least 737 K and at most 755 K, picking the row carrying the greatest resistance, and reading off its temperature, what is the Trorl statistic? 738.0 K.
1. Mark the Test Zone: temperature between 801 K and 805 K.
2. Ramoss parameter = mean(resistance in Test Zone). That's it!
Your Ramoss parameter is 122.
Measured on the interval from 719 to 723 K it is 174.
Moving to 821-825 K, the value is 141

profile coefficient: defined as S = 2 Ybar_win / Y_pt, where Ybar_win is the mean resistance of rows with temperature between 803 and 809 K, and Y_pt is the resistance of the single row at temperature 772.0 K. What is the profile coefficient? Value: 1.2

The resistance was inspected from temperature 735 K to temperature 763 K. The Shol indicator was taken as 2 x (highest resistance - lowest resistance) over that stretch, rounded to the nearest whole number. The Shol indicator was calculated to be 80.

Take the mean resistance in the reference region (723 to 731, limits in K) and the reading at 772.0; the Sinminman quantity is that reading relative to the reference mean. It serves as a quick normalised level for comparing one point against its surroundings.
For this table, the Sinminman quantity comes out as 1.01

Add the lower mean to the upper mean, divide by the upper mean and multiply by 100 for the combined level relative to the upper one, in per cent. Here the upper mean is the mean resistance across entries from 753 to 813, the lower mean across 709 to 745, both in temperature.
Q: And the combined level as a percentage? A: 214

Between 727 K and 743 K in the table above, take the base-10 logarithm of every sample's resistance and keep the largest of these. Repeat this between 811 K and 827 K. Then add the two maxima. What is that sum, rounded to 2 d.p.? 4.47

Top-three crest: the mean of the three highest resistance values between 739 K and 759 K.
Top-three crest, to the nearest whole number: 152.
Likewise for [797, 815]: 129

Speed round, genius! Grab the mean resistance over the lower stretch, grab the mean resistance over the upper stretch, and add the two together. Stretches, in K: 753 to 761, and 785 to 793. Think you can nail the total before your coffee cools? 292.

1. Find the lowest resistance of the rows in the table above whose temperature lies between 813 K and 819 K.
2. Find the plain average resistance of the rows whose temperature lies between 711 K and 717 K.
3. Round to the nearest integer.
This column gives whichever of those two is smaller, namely 111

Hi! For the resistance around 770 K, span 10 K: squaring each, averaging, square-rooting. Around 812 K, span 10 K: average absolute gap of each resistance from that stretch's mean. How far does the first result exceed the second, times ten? 1780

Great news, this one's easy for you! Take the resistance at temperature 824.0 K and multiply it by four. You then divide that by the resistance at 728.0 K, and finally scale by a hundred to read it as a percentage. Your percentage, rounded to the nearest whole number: 299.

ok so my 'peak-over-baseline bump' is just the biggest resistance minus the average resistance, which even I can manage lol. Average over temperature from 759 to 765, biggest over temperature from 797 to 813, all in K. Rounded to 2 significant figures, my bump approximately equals -24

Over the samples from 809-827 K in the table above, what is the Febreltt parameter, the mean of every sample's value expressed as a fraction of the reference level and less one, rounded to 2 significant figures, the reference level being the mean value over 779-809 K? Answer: -0.11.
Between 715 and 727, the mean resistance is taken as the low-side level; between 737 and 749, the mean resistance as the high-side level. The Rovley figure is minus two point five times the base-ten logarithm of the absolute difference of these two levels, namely -3.3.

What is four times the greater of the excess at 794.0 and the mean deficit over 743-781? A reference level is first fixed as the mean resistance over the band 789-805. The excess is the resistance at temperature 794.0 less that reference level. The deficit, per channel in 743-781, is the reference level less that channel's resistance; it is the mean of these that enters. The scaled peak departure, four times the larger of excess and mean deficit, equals 33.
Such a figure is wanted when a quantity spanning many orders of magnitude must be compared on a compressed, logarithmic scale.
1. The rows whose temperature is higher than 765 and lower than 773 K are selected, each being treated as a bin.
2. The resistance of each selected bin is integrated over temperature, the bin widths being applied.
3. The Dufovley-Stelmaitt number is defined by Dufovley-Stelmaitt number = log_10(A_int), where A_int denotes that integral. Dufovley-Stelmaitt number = 3.15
